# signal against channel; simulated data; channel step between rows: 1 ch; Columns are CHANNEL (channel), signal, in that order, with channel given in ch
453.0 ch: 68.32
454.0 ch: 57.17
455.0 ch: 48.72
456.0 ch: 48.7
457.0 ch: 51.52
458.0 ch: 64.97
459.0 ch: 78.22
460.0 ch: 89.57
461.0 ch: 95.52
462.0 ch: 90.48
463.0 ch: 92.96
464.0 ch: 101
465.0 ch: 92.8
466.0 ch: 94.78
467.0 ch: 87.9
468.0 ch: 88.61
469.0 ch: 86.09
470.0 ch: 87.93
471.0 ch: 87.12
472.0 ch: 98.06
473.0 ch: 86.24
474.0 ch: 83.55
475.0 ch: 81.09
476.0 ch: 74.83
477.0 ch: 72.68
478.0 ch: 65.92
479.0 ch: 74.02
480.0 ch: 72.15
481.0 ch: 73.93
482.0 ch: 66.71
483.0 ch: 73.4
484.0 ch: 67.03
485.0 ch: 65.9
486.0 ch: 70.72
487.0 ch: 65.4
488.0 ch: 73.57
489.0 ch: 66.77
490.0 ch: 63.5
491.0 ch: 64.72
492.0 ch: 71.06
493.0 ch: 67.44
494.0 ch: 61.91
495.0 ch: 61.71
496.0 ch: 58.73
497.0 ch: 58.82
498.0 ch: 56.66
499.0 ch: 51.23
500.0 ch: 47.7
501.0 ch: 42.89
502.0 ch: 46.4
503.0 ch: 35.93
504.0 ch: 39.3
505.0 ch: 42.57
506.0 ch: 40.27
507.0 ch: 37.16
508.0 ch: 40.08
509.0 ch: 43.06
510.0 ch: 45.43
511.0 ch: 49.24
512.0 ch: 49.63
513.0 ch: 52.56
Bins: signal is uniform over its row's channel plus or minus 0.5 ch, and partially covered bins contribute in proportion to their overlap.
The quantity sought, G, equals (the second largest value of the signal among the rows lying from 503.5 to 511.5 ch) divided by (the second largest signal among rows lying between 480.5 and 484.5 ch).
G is 0.62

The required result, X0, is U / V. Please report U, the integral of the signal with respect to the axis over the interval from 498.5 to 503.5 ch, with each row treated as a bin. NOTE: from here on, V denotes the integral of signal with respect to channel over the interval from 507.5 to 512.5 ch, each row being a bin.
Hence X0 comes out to 0.99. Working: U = 224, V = 227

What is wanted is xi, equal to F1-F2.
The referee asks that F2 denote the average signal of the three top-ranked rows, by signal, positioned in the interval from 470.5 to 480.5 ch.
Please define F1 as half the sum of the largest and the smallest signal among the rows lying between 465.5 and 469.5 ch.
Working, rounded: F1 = 90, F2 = 90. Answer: 0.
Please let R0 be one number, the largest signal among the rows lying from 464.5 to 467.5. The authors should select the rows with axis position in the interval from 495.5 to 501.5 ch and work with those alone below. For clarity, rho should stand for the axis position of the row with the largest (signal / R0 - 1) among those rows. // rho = 497.0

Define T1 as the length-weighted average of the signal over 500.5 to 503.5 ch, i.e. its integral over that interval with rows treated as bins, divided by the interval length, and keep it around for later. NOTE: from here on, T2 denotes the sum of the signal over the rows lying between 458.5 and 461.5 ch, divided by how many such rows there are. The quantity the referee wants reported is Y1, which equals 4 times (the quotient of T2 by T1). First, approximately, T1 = 42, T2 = 88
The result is 8.41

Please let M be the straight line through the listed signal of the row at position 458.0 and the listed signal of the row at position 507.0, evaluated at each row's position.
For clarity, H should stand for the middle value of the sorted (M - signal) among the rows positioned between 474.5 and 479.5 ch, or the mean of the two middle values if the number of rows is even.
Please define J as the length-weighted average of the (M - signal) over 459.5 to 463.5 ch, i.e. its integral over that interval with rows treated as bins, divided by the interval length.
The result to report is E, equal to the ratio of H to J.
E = 0.69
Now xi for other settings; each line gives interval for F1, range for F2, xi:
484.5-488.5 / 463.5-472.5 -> -28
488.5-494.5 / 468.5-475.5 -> -25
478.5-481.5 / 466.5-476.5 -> -18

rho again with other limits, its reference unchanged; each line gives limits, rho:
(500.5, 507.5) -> 502.0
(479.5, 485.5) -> 481.0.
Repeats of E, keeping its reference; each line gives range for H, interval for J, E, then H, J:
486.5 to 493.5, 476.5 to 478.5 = 1.26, -19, -15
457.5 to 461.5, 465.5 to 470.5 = 0.66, -20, -30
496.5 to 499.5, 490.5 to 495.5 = 0.71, -14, -20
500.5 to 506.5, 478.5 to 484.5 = 0.12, -2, -20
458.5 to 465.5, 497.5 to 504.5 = 5.97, -31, -5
